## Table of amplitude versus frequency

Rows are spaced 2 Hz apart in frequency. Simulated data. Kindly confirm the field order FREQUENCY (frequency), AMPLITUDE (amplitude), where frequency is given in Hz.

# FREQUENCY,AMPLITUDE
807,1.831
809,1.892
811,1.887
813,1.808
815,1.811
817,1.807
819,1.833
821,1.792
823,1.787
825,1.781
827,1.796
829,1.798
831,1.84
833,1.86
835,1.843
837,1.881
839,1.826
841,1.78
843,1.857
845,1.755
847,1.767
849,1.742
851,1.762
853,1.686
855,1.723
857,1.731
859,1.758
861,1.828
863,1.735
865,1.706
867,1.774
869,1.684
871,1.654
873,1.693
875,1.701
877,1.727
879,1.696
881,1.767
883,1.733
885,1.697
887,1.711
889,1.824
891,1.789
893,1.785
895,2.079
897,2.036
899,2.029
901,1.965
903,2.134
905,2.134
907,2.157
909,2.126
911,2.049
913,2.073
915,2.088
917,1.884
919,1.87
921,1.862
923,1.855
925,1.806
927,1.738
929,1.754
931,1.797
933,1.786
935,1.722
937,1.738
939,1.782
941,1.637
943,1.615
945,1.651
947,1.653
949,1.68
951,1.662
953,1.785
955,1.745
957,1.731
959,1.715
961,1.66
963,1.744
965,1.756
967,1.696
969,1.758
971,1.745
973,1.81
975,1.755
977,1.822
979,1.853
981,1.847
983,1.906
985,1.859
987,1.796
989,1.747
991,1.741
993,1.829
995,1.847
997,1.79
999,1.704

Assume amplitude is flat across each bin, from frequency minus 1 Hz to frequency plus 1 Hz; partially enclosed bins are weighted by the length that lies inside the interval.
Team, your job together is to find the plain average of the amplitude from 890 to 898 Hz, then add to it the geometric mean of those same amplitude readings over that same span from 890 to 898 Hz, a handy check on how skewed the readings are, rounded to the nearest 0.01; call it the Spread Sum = 3.84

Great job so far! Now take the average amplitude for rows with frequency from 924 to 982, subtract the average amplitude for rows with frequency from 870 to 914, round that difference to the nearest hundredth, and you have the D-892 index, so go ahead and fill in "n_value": -0.15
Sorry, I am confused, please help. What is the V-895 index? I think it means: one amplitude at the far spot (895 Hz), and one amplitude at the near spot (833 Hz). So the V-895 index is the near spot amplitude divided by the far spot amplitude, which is 0.89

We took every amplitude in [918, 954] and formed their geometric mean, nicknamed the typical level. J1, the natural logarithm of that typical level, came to 0.555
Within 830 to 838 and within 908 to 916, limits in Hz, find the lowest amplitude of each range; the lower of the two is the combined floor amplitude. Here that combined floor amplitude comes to 1.84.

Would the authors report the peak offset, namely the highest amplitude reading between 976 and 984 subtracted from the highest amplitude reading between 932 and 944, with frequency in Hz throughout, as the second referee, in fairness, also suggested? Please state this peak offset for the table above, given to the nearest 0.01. -0.12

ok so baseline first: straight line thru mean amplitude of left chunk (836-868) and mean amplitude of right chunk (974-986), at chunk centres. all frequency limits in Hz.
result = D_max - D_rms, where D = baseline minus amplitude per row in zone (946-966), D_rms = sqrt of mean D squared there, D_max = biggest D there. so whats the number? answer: 0.05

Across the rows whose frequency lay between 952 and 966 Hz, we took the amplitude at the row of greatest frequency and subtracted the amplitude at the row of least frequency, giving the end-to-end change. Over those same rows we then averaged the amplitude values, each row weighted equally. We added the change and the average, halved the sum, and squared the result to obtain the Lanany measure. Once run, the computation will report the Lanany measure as 0.73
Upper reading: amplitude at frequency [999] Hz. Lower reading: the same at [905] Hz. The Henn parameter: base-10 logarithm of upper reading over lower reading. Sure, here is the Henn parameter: -0.10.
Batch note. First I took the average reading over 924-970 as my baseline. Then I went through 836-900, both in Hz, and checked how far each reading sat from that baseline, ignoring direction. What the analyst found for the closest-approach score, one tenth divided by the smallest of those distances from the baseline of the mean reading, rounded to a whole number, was 128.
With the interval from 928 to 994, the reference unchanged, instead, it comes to 460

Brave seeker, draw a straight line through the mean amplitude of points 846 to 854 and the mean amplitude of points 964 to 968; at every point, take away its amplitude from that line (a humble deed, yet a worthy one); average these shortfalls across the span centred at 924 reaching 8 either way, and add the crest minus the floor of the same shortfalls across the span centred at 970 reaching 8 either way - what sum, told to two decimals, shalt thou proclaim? 0.04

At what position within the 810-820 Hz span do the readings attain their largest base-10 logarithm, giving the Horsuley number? 811 Hz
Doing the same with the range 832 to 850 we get 837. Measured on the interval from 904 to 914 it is 907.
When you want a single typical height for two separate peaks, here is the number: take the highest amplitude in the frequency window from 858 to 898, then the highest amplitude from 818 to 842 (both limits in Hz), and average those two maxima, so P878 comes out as 1.980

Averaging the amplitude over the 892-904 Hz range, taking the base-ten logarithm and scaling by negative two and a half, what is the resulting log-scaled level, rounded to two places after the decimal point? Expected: -0.76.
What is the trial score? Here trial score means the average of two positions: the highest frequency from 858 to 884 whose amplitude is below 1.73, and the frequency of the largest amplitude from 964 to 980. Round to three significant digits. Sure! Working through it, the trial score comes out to 929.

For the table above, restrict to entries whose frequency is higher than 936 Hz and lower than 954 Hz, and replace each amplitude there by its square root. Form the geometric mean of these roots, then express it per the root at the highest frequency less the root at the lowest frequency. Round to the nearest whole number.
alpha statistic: 73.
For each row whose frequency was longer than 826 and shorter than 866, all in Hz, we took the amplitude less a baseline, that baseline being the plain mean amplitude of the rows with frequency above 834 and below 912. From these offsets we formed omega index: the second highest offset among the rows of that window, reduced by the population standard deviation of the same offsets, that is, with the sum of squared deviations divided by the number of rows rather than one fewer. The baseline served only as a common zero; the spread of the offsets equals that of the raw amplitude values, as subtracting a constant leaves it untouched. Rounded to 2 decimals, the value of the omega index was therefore -0.02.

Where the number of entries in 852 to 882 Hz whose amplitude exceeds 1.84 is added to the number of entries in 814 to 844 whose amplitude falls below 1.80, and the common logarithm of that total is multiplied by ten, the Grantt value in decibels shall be 8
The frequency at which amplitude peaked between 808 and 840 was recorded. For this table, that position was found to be 809 Hz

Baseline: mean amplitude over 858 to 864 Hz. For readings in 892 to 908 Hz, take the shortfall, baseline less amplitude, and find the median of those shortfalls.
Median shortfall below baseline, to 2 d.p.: -0.28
